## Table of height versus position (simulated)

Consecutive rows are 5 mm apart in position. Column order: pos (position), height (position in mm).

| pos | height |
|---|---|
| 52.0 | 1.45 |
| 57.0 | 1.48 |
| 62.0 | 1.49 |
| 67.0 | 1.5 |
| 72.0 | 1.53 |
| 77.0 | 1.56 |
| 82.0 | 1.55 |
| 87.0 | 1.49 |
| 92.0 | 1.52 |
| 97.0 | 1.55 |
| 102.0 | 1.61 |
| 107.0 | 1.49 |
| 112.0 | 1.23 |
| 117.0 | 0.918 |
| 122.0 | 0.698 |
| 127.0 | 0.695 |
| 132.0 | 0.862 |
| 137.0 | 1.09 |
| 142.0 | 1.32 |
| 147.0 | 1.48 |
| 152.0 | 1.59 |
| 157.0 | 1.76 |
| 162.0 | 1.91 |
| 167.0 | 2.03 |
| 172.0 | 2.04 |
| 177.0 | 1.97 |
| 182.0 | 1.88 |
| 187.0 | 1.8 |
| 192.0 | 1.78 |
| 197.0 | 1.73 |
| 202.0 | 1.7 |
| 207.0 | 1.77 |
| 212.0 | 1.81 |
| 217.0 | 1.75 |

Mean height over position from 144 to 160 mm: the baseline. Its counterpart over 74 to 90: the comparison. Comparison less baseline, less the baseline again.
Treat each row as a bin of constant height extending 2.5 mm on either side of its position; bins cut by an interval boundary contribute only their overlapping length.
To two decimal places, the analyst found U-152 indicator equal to -1.69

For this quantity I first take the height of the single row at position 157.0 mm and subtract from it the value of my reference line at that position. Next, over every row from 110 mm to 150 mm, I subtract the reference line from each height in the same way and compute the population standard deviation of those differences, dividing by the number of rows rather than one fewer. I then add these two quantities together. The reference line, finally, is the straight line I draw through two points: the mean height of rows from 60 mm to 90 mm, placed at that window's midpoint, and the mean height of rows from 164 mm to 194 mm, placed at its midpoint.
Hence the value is 0.18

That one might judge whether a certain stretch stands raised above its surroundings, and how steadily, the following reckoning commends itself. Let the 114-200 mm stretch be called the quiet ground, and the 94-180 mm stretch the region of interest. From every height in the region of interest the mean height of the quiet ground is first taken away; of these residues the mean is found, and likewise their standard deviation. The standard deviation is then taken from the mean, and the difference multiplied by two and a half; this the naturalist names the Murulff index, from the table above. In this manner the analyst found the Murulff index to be -1.3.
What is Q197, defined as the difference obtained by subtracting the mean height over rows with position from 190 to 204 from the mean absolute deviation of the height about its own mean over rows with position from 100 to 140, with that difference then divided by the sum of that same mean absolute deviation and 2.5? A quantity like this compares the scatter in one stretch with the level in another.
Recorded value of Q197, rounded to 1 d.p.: -0.5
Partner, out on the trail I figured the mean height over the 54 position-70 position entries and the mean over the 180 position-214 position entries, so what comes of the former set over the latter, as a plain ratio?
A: 0.84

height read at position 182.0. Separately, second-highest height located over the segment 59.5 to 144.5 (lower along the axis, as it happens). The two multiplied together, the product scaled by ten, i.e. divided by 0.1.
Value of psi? 29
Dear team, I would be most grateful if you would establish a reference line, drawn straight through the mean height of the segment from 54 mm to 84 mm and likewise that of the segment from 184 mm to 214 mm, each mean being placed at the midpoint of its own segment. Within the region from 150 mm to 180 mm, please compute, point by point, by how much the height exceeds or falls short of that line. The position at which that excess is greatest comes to 172.0 mm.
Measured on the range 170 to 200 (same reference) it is 172.0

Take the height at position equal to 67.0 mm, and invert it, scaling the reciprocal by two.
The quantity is 1.33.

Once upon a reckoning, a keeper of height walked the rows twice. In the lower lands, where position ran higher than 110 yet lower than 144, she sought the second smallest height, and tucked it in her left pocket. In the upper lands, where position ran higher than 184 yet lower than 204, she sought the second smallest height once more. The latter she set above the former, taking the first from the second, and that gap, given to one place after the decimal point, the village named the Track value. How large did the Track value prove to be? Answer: 1.0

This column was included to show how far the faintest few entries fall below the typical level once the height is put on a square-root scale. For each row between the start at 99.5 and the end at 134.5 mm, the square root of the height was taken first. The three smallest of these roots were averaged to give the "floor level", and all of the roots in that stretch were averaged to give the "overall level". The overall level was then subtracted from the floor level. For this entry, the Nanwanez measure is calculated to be -0.16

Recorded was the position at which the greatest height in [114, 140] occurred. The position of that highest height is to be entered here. 137.0 mm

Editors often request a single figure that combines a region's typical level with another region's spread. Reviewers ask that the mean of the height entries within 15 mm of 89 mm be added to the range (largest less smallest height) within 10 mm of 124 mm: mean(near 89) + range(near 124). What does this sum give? 1.77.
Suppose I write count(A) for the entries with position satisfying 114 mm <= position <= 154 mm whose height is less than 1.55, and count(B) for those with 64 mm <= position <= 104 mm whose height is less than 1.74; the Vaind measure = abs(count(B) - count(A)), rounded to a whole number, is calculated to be 1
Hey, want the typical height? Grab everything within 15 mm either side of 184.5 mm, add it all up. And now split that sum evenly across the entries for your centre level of 1.9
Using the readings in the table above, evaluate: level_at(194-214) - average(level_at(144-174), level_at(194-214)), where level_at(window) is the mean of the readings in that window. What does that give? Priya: -0.02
